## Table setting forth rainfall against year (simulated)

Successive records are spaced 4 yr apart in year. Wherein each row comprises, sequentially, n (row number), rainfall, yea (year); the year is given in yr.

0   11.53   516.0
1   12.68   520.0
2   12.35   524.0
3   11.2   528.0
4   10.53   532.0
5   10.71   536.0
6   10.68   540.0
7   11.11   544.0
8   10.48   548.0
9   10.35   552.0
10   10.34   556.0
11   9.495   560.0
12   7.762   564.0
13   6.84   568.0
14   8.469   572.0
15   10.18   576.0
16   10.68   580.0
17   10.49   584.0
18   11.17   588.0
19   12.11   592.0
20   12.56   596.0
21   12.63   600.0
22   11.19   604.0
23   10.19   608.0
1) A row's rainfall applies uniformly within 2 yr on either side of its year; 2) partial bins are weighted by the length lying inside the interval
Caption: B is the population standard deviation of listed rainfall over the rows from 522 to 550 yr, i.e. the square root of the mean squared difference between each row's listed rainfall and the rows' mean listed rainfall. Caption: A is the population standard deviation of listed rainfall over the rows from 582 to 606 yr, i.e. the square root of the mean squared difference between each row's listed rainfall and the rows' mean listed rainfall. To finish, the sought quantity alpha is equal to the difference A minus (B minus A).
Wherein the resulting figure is 1.0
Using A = 0.8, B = 0.6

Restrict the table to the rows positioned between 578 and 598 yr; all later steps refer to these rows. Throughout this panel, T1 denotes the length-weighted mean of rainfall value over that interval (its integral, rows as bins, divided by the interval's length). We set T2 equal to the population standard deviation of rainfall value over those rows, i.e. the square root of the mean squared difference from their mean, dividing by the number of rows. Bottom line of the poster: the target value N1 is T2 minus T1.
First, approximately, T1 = 11.4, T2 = 0.8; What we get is -10.6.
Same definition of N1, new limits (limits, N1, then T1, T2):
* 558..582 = -7.6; 8.9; 1.3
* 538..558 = -10.3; 10.6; 0.3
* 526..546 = -10.6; 10.8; 0.3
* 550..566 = -8.4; 9.5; 1.1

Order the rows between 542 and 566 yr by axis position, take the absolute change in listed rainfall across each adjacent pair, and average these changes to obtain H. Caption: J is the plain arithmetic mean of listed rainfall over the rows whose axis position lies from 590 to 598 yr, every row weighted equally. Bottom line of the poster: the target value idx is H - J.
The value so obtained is -11.7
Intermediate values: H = 0.7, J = 12.3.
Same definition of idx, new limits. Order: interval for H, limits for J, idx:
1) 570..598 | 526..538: -10.1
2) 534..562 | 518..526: -12.2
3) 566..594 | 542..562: -9.4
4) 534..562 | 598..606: -11.6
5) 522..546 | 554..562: -9.4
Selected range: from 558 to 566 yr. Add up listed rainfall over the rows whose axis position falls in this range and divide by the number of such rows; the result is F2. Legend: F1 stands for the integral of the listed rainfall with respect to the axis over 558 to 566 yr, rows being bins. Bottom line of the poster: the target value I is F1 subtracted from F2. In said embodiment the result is -60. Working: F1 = 69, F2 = 8.6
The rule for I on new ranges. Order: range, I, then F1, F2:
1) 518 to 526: -88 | 100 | 12.5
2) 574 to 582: -73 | 83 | 10.4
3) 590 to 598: -86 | 99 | 12.3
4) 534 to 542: -75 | 86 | 10.7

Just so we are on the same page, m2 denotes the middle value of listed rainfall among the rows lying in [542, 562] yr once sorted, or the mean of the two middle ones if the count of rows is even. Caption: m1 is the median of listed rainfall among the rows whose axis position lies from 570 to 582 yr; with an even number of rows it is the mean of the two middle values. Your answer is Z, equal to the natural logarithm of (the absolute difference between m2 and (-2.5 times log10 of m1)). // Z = 2.55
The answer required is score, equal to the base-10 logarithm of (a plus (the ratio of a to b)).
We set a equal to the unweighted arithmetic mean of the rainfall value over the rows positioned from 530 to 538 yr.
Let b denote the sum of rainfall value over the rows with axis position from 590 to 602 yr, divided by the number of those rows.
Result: 1.06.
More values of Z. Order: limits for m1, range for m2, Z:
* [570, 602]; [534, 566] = 2.57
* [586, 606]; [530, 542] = 2.59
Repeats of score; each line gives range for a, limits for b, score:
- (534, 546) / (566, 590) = 1.08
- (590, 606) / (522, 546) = 1.12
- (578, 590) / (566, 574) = 1.09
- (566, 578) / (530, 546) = 0.97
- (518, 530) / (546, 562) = 1.12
